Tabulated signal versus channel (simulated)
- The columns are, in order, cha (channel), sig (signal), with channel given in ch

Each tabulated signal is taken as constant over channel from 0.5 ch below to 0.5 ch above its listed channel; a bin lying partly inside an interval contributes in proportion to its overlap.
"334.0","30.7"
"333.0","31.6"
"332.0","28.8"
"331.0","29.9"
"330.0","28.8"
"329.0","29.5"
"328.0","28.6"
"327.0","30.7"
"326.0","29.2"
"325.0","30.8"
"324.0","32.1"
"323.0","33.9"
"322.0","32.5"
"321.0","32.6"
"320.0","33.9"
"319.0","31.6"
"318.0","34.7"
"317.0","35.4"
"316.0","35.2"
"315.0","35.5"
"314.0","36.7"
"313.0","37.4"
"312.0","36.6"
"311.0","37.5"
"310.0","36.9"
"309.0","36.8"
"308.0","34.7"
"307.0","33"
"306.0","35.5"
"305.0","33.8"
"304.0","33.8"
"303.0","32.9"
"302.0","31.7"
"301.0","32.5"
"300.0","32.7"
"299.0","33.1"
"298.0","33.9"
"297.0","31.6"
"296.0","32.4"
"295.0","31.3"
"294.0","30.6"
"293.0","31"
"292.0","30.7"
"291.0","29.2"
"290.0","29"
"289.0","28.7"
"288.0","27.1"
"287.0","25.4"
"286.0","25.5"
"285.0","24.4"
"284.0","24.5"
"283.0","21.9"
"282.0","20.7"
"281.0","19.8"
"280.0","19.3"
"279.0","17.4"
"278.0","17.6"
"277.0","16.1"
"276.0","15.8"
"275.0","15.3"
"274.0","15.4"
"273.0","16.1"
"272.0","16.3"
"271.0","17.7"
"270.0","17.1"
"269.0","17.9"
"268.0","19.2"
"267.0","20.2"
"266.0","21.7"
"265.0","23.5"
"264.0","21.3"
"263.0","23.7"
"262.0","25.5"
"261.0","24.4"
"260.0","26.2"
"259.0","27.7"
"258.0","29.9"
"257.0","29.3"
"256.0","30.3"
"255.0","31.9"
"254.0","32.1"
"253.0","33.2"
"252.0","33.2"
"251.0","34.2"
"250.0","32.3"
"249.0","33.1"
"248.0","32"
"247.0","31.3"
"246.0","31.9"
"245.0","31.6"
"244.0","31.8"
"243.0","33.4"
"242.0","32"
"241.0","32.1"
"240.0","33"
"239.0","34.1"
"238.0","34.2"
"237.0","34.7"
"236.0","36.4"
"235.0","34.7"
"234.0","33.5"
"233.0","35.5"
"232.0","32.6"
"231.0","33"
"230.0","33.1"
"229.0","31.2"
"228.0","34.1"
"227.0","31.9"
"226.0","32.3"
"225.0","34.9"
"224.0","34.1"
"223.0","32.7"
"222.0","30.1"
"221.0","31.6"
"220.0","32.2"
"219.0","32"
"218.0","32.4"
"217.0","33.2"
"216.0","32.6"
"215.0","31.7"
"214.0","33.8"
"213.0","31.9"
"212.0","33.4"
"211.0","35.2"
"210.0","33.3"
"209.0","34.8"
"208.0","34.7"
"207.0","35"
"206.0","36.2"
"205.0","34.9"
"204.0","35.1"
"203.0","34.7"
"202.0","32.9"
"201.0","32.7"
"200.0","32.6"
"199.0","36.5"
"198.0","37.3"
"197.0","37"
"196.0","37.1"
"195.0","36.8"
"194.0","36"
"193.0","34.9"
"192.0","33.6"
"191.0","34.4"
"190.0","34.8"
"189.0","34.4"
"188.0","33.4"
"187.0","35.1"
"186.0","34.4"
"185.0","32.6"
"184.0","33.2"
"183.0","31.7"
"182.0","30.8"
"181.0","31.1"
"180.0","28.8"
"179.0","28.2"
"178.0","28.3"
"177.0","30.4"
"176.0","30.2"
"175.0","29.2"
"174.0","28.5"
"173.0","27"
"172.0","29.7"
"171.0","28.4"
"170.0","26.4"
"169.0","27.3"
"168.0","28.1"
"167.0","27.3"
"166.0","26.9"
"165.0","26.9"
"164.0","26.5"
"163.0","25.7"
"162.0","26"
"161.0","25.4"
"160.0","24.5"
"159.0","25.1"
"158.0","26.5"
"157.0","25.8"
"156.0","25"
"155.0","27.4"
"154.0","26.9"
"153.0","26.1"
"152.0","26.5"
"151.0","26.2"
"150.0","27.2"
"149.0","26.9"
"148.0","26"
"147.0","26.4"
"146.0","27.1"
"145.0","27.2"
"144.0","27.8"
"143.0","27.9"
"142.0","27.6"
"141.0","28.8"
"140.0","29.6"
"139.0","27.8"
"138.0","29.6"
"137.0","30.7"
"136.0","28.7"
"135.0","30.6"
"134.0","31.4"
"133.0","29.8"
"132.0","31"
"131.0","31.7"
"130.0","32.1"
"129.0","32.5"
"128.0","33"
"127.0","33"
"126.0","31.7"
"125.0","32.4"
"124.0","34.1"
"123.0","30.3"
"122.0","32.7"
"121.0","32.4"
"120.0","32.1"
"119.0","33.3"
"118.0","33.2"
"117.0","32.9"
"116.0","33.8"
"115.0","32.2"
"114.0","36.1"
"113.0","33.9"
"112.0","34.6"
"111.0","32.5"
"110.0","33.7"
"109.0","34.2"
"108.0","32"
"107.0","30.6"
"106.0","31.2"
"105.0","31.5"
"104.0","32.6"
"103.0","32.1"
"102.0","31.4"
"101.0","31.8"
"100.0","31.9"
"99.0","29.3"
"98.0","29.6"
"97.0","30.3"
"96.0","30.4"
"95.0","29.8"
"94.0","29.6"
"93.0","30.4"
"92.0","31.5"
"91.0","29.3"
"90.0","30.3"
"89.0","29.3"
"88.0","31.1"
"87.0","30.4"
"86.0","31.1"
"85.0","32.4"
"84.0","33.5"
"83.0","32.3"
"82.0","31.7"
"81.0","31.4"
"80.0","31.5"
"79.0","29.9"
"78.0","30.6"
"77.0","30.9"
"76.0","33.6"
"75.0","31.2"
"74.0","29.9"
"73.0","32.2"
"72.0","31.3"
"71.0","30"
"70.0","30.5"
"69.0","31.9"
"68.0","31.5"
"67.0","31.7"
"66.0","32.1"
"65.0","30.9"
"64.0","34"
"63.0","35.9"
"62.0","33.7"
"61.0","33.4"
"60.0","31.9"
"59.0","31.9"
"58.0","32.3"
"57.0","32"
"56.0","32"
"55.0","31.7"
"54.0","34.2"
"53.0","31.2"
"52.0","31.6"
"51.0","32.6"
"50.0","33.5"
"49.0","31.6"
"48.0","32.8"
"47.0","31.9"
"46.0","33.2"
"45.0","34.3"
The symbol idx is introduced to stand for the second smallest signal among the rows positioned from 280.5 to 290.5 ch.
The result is 20.7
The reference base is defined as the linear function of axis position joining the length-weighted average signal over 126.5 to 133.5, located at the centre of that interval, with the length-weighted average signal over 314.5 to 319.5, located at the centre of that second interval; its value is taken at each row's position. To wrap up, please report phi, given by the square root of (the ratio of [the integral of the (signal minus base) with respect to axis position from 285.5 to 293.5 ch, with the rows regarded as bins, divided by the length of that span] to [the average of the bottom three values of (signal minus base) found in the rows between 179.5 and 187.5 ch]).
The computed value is 1.6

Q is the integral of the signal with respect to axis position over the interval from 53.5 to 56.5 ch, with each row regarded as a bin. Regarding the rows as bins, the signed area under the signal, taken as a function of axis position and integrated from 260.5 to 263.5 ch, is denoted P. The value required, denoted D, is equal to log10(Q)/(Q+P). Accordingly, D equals 0.0116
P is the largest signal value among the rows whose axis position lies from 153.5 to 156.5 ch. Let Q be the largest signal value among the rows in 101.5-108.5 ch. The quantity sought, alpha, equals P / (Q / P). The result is 23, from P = 27.4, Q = 32.6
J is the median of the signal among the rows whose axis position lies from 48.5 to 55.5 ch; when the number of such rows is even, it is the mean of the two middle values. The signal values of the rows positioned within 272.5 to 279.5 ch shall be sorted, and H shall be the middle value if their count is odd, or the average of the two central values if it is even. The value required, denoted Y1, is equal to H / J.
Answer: 0.5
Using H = 16.1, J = 31.7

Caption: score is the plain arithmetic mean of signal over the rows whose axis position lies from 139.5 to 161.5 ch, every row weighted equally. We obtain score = 27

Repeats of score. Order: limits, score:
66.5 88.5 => 31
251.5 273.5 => 24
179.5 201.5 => 34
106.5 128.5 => 33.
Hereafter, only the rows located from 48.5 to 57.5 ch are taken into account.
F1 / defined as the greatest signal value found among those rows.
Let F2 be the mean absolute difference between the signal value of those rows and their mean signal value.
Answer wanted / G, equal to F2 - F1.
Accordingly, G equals -33.4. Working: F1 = 34.2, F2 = 0.8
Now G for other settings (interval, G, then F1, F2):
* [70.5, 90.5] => -32.7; 33.6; 0.9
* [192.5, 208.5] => -36.1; 37.3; 1.2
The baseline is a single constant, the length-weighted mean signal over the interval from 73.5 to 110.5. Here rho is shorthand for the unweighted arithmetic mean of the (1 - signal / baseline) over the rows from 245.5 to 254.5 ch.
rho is -0.045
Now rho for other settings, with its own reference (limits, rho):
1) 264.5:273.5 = 0.396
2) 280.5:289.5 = 0.224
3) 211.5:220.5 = -0.044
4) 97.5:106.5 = -0.002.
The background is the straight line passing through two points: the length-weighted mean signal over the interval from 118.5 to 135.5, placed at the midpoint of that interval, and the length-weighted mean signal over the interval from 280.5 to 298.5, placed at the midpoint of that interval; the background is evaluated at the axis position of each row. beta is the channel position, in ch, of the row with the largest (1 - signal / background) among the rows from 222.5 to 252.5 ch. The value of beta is 229.0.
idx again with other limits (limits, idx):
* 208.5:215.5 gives 31.9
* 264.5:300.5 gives 15.4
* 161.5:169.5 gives 26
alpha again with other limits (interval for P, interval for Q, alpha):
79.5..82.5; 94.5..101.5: 32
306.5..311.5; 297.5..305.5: 41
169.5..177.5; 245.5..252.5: 27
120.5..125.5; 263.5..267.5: 49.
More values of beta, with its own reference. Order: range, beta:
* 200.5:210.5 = 201.0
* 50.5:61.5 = 53.0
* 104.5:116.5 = 107.0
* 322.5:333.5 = 328.0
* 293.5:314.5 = 294.0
